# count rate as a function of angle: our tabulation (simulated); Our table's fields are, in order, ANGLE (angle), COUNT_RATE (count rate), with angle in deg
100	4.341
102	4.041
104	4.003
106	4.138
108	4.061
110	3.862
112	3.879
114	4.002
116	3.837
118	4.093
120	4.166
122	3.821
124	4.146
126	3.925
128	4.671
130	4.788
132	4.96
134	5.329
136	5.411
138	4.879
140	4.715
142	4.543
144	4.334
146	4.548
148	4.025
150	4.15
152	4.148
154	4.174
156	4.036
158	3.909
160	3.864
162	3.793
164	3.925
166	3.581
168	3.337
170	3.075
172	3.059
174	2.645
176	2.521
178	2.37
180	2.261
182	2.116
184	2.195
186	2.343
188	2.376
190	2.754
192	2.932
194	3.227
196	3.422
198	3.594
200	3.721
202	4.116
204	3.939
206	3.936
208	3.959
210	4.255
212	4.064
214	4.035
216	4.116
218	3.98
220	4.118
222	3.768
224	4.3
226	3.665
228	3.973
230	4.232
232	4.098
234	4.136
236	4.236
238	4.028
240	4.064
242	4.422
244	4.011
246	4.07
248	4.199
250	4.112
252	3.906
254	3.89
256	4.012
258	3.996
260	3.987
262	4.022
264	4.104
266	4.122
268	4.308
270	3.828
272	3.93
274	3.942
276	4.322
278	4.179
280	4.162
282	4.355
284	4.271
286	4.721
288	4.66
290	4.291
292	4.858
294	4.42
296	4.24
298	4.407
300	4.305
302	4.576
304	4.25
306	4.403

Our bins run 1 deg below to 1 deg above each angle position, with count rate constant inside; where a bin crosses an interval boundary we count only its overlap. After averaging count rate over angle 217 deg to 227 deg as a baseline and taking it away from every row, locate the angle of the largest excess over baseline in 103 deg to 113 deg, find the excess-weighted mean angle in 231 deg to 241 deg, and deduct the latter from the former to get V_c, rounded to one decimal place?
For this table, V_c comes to -129.5 deg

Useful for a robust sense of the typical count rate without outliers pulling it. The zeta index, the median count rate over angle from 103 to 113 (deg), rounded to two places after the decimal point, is 4.00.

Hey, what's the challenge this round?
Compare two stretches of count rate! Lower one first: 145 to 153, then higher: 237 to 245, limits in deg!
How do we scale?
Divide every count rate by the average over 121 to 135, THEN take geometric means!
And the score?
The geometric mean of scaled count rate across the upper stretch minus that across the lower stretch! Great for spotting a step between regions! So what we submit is -0.02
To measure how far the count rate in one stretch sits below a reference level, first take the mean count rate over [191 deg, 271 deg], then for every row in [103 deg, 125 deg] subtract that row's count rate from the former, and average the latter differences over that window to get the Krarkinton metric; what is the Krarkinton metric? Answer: -0.028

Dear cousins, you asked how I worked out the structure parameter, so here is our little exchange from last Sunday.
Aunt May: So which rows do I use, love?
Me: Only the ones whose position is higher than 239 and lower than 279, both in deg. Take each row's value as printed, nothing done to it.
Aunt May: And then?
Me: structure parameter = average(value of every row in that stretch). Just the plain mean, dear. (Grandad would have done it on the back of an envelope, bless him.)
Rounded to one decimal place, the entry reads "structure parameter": 4.1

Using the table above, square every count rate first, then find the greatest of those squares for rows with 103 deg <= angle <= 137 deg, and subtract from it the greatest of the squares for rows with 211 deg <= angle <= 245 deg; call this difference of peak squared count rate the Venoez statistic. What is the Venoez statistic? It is 10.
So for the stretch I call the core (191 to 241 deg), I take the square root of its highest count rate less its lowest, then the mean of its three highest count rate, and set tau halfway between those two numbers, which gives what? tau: 2.72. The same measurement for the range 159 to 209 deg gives 2.71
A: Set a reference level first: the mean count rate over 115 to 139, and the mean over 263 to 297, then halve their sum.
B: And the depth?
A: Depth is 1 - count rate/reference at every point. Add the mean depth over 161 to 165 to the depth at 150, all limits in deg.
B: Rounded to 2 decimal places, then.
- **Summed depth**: 0.18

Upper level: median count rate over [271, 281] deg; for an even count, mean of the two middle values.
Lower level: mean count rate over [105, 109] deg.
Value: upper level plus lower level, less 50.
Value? -41.7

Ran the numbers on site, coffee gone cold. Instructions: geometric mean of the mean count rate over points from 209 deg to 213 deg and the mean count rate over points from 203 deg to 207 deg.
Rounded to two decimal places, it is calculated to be 4.05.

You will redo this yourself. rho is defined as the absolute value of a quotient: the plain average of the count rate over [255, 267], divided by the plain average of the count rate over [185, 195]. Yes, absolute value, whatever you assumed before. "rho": 1.48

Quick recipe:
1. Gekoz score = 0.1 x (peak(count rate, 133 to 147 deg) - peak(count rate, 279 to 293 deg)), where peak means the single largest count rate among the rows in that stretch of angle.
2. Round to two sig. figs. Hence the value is 0.055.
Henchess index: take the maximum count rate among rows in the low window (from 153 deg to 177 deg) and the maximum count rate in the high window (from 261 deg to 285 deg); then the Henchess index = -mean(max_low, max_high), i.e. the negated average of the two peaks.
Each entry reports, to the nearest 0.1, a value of -4.3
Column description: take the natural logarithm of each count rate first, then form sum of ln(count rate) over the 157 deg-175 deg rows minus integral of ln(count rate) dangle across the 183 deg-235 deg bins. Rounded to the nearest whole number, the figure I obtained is -56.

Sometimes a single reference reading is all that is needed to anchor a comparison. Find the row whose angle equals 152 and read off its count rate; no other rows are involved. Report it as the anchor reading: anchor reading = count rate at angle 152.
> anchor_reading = 4.148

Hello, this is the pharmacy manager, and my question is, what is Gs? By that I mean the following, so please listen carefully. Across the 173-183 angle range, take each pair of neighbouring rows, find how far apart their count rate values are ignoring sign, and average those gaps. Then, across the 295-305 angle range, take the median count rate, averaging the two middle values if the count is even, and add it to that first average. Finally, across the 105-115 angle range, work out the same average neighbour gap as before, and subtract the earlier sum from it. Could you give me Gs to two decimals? -4.33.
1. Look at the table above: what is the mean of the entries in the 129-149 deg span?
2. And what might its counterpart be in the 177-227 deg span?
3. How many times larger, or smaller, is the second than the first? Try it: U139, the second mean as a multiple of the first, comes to 0.72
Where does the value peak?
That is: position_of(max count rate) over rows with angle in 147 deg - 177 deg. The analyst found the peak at 154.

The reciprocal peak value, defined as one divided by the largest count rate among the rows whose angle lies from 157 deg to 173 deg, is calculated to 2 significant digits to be 0.25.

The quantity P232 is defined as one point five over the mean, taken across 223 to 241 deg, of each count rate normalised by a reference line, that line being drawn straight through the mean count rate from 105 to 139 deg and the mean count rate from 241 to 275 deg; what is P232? 1.51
